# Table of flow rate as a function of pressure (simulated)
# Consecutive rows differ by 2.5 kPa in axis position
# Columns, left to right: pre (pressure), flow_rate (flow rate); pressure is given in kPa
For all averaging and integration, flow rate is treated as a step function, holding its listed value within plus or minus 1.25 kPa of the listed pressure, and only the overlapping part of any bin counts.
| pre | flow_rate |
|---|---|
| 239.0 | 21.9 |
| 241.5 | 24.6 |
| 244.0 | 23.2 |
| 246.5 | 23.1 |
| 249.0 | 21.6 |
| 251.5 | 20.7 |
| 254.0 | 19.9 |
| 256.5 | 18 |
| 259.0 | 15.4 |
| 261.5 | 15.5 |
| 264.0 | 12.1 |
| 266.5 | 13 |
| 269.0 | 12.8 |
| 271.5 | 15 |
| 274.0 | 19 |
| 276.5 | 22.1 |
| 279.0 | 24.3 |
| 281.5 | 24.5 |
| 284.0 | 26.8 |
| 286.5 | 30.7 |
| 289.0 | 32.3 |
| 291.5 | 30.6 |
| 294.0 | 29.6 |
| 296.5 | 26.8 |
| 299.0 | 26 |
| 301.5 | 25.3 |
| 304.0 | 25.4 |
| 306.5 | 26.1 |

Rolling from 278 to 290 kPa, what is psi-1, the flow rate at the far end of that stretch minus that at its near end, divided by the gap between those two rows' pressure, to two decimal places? 0.80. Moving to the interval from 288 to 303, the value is -0.56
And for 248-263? -0.49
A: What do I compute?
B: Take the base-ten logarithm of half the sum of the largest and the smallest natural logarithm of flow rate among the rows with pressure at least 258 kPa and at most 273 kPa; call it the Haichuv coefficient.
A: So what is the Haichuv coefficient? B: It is 0.42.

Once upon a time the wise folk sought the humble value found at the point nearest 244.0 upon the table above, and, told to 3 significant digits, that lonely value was 23.2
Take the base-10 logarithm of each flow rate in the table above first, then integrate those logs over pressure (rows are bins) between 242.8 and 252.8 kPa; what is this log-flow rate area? 13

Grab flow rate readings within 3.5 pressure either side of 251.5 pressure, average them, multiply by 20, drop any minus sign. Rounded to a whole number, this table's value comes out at 415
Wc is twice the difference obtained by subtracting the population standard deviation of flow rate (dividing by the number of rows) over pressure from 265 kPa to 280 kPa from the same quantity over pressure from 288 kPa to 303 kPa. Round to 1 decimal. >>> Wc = -3.7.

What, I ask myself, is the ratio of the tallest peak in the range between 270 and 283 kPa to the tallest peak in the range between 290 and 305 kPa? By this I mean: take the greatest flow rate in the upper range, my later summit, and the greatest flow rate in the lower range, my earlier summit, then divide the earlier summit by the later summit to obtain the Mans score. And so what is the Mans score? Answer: 0.80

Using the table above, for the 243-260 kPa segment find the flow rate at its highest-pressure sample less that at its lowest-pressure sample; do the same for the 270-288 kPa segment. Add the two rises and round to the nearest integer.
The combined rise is 8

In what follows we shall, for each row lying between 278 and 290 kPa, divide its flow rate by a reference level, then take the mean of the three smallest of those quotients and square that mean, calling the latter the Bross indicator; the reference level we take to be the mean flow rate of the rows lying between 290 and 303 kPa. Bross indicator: 0.83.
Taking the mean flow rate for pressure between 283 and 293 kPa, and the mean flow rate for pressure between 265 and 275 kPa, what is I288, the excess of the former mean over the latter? 15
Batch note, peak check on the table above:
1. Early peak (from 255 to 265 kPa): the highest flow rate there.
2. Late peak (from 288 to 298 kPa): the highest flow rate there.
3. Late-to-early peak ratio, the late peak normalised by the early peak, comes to 1.8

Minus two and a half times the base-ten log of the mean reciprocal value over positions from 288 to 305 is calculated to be 3.6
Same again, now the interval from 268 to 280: 3.1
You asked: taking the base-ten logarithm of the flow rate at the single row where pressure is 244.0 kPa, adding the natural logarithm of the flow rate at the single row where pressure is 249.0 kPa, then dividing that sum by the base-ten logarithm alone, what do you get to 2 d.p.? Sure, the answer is 3.25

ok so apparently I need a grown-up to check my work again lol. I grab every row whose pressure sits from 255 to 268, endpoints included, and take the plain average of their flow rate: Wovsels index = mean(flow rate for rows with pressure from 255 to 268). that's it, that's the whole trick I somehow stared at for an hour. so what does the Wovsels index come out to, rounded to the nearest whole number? 15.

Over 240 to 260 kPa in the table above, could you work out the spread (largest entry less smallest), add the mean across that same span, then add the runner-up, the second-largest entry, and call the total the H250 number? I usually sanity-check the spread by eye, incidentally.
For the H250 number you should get 53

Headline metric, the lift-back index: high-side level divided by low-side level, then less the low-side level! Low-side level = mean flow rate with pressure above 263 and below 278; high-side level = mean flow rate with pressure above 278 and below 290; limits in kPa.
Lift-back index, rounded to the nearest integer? -14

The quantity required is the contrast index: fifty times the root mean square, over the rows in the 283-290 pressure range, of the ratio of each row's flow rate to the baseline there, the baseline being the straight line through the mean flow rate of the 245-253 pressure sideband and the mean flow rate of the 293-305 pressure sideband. 59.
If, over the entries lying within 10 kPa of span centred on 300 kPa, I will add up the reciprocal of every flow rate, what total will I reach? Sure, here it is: 0.15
